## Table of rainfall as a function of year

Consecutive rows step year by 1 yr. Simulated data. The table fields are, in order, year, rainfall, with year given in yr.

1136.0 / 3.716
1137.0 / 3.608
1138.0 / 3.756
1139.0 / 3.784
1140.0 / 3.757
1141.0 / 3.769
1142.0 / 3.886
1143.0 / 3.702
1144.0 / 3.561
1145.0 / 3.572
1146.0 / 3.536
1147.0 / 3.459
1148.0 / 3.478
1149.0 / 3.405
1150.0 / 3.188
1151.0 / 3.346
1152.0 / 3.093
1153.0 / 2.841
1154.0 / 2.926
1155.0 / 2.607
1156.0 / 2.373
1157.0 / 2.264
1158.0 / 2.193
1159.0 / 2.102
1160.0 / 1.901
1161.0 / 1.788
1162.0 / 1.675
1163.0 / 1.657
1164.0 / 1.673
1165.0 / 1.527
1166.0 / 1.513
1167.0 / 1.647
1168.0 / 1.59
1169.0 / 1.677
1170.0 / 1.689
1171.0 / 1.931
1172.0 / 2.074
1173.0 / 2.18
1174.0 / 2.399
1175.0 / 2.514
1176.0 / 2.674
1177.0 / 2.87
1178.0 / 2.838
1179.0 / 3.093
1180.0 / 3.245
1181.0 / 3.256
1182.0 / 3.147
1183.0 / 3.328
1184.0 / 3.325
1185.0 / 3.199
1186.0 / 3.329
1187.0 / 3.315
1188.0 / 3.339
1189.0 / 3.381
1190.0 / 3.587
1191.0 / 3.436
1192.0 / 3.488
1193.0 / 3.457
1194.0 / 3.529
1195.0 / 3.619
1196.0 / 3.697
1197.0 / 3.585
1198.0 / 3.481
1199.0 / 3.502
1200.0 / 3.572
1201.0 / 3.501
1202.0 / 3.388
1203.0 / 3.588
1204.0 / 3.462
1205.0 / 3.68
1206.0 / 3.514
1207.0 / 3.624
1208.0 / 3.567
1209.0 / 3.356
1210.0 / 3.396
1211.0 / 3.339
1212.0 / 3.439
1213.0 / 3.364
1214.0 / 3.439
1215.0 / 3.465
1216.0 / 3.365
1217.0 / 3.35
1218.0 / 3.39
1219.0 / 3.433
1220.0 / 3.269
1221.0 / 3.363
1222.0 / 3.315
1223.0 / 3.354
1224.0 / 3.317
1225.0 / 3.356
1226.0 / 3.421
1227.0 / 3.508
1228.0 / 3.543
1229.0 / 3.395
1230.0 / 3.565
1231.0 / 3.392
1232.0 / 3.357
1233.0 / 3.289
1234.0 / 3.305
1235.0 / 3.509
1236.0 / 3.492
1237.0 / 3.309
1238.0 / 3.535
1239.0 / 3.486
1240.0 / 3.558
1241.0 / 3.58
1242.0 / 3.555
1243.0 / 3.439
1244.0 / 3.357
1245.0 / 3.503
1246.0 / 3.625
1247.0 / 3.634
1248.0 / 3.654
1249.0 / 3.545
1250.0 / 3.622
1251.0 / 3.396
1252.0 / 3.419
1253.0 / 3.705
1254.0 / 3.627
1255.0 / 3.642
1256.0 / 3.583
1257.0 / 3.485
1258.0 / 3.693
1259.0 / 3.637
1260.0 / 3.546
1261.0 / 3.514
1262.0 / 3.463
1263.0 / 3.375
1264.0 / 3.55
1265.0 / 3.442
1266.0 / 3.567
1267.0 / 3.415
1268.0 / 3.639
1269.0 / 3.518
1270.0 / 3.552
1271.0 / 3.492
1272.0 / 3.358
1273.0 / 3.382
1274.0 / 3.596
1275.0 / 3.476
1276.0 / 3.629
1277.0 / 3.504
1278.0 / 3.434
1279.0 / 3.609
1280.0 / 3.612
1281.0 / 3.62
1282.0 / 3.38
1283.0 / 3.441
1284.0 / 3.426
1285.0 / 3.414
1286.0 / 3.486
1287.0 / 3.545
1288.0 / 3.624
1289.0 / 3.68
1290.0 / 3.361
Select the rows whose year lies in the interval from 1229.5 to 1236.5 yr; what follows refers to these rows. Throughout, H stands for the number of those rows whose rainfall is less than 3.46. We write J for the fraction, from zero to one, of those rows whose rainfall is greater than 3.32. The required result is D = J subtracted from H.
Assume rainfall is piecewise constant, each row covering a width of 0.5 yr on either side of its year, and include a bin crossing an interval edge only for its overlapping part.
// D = 3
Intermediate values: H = 4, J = 0.7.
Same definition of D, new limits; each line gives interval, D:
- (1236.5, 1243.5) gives 1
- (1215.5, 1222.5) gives 6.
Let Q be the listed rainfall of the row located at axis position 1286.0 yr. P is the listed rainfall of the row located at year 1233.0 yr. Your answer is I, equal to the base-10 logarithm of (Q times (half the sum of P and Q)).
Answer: 1.07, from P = 3.289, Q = 3.486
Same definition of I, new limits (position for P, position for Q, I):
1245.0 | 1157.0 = 0.81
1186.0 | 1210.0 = 1.06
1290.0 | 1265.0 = 1.07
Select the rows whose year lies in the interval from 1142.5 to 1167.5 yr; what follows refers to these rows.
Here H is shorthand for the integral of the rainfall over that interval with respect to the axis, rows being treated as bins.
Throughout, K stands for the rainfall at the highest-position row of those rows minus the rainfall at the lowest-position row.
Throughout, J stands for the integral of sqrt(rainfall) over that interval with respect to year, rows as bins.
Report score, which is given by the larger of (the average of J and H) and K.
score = 52.44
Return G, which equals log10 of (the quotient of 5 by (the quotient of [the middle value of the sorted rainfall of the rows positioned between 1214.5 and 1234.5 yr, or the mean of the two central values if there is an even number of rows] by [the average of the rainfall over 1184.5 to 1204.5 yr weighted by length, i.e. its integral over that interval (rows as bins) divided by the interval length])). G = 0.71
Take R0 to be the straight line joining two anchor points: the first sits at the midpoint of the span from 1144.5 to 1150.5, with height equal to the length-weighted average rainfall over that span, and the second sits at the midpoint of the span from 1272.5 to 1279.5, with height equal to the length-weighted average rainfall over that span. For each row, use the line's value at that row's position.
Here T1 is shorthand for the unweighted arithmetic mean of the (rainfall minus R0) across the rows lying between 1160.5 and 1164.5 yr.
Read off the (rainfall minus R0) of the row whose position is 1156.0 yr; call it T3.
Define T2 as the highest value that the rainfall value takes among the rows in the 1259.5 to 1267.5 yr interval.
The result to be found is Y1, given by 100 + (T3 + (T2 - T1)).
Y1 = 104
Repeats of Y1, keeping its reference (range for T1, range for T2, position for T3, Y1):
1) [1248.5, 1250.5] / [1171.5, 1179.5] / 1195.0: 103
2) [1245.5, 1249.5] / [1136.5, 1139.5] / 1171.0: 102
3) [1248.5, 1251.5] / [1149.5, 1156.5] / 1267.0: 103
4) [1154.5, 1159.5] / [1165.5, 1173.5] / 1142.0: 104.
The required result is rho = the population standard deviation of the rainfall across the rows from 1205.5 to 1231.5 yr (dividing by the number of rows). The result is 0.09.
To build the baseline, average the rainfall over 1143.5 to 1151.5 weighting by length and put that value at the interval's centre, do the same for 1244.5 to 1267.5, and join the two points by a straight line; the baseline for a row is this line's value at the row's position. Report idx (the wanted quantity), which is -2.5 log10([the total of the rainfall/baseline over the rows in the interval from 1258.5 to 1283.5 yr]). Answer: -3.478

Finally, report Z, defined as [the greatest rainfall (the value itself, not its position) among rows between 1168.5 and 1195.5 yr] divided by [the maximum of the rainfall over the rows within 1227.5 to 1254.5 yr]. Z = 0.98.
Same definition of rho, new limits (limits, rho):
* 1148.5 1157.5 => 0.39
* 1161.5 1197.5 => 0.77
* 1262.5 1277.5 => 0.09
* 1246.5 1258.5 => 0.10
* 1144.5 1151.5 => 0.12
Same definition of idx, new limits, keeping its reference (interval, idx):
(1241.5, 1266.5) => -3.493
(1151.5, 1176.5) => -2.953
